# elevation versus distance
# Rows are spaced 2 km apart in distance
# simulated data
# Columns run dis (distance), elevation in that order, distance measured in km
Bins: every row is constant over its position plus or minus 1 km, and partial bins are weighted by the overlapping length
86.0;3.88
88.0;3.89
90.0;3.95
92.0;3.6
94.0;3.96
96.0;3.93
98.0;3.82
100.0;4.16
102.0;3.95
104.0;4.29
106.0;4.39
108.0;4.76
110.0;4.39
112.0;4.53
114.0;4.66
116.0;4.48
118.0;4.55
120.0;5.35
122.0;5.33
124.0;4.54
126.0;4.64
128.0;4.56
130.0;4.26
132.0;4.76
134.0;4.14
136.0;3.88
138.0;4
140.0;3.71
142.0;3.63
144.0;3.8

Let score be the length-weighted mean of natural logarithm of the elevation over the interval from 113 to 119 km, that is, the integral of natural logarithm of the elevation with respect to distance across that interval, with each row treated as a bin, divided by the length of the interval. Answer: 1.52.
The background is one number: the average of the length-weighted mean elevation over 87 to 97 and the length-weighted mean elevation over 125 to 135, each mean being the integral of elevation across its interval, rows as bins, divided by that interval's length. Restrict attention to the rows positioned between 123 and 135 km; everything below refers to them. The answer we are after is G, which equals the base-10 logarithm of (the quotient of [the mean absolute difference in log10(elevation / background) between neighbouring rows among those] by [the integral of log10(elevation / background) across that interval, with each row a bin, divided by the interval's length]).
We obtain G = 0.00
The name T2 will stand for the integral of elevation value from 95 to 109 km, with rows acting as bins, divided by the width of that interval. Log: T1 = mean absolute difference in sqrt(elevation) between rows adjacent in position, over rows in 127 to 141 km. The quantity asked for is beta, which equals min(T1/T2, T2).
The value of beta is 0.0201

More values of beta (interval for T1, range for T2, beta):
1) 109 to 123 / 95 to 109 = 0.0122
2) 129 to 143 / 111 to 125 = 0.0159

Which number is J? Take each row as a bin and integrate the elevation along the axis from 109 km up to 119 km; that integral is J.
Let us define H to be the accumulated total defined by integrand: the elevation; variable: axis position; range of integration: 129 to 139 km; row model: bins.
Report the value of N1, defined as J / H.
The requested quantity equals 1.1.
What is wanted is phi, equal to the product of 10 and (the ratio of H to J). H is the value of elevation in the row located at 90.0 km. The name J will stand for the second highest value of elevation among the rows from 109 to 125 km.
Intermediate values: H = 3.95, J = 5.33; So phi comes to 7.4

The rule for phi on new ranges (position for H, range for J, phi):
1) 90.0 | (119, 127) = 7.4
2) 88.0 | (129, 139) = 9.1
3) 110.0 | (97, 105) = 10.6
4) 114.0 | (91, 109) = 10.6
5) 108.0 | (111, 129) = 8.9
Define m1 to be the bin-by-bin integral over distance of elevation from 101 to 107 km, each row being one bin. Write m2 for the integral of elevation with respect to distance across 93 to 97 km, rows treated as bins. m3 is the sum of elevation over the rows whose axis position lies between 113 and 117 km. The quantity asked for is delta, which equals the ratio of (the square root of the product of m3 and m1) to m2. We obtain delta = 1.0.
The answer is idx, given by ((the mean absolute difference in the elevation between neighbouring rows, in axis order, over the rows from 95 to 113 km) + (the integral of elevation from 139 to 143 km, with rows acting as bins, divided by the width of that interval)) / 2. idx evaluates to 2.0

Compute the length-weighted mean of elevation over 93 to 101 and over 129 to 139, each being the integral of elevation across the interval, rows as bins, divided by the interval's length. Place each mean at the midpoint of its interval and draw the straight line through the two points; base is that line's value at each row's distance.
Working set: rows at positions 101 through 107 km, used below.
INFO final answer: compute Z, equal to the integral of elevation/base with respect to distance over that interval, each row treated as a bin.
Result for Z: 6.3 km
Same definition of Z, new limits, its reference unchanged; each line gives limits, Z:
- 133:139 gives 5.7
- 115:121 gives 7.0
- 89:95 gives 5.9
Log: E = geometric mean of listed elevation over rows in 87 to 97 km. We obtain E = 3.9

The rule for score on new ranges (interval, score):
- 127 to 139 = 1.45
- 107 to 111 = 1.52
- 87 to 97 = 1.35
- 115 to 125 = 1.58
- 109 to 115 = 1.51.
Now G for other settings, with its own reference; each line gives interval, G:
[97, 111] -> 0.59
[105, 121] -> -0.22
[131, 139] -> 1.40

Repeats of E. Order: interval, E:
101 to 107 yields 4.2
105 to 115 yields 4.5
